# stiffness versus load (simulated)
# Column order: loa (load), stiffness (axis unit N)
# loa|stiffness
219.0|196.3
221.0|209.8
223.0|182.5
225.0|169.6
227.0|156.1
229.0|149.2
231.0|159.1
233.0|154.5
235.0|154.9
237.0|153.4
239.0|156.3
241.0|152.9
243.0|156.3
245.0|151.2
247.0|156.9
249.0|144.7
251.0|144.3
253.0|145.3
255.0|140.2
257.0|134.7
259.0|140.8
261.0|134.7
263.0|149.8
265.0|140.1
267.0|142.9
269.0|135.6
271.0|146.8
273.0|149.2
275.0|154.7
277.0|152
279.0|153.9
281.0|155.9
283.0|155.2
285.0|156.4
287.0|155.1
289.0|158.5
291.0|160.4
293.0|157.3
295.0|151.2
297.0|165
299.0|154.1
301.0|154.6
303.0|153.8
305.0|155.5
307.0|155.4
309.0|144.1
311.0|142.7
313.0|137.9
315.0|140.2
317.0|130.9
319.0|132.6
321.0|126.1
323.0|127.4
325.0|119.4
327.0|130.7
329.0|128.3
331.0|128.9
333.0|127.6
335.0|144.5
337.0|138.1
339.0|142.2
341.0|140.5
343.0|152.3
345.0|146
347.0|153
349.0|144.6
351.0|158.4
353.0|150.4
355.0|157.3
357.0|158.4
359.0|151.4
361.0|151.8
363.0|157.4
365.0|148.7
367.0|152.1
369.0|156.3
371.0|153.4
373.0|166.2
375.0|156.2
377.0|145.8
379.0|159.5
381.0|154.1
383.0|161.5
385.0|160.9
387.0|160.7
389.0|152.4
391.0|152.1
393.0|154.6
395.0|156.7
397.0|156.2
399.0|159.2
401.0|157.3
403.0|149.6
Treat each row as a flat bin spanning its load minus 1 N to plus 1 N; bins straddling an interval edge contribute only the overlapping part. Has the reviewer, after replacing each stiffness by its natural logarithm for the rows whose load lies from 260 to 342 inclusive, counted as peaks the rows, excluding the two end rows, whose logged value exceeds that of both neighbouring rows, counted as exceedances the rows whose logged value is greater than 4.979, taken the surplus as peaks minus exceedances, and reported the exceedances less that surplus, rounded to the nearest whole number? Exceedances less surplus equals 24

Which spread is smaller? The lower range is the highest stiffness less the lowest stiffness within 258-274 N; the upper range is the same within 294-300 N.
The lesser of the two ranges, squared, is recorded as 190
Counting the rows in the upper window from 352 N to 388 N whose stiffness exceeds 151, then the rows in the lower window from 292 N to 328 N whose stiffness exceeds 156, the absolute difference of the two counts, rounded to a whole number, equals 13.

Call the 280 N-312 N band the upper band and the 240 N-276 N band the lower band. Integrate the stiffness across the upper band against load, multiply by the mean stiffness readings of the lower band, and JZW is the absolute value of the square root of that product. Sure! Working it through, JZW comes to 849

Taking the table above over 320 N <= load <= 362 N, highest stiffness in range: 158.4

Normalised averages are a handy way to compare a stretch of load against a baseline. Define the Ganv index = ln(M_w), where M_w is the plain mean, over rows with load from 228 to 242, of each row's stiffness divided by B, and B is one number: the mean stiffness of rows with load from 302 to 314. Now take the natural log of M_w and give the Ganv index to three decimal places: 0.040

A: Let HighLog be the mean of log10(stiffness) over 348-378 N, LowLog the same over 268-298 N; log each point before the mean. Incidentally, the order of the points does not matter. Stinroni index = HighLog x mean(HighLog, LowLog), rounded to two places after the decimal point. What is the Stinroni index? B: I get 4.78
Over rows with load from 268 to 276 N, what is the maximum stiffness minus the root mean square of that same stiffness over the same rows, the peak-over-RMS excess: 8.0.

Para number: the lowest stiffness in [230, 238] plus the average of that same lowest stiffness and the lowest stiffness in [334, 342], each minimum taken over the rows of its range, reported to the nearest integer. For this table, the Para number 299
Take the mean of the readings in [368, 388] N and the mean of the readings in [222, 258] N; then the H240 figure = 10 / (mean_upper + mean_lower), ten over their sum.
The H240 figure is 0.0322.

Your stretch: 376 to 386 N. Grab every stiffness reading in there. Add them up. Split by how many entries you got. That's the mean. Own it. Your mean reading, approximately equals 156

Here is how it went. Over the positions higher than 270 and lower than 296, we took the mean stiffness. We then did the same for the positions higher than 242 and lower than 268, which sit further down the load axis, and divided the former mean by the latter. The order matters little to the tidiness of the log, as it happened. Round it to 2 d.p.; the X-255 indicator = 1.07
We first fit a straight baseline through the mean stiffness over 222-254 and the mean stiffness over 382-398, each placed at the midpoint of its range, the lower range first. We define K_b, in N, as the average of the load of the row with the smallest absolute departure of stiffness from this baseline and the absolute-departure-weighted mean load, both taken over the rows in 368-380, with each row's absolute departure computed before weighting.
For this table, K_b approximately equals 372.0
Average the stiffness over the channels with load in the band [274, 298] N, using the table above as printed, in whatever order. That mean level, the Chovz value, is 156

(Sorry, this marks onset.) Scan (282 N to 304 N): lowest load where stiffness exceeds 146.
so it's 283.0 N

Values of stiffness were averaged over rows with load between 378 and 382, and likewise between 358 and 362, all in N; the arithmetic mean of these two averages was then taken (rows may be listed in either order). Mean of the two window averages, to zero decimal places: 154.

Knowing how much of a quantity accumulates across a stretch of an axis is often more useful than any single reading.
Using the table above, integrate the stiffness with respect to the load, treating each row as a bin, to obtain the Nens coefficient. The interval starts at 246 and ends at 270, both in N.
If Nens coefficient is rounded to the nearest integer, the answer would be 3420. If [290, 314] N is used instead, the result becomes 3664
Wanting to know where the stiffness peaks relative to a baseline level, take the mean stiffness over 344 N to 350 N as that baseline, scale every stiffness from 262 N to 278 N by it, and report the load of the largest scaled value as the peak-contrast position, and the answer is 275.0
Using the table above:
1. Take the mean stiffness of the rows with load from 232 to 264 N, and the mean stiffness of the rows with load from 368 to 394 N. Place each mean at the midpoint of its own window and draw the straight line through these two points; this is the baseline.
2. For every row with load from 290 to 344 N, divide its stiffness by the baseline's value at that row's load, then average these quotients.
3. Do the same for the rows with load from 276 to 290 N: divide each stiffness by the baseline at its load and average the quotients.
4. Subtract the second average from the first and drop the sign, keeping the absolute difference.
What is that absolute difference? 0.10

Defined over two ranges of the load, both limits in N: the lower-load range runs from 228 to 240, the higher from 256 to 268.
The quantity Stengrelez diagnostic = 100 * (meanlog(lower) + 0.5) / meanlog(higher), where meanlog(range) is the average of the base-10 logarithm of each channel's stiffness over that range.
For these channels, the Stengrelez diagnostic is 125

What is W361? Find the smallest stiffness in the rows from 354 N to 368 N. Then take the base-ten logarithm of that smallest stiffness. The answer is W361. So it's 2.172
